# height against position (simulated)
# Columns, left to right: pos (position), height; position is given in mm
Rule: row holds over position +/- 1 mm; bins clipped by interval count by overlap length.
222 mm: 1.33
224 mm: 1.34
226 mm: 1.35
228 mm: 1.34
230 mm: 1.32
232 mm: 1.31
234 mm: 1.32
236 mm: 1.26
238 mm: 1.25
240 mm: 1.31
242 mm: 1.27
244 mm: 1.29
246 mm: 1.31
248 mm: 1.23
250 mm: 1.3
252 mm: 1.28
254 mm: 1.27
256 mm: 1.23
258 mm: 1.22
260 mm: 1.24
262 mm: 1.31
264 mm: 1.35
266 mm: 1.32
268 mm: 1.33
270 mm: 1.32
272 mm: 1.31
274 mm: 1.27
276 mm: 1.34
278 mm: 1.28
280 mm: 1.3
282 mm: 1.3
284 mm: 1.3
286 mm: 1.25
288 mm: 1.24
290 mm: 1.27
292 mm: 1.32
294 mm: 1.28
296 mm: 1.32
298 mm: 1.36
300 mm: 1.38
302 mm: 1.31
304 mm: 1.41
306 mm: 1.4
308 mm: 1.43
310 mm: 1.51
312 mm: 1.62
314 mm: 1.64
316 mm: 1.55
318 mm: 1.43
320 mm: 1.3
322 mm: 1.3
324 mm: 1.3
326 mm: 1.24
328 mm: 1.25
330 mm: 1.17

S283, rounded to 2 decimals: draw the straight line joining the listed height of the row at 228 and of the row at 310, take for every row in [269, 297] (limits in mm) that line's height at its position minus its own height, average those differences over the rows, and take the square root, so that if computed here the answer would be 0.40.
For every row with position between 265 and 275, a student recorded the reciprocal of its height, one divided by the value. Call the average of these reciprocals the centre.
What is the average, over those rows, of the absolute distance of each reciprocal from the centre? 0.010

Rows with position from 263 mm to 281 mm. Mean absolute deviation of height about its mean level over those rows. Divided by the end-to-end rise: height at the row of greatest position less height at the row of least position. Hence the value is -0.41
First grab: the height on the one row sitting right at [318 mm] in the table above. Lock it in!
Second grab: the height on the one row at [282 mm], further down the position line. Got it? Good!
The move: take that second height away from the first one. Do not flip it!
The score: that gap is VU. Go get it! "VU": 0.13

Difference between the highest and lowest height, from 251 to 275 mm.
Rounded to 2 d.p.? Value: 0.13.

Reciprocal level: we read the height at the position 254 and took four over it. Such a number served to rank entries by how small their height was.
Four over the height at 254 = 3.15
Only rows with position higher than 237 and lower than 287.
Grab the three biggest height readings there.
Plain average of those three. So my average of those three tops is 1.34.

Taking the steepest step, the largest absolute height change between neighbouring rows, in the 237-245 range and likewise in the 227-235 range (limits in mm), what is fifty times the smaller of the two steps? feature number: 1.0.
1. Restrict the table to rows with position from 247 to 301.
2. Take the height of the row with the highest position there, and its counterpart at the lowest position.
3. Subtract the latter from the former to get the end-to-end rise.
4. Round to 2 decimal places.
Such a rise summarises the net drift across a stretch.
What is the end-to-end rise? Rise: 0.15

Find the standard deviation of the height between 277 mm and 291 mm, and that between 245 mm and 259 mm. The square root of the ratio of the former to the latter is 0.83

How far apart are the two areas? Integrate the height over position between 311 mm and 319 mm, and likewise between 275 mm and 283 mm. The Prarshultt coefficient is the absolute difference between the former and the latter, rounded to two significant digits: 2.0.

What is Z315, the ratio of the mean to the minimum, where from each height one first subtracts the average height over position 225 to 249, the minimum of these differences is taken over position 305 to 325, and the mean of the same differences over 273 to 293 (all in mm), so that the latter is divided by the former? -2.9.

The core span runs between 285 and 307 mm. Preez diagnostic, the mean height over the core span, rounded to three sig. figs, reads 1.32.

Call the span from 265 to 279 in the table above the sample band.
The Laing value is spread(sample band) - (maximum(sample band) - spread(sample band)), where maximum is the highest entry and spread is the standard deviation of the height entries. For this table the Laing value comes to -1.29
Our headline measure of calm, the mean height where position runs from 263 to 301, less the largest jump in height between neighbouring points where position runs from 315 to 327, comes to 1.18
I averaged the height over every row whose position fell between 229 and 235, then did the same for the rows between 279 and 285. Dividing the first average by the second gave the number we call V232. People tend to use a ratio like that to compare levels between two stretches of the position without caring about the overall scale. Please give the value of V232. 1.01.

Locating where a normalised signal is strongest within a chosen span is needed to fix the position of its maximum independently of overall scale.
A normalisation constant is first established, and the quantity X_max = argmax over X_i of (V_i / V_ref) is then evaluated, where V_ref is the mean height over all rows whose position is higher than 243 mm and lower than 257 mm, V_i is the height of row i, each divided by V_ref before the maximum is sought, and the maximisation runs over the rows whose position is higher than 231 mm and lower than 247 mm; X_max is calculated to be 234 mm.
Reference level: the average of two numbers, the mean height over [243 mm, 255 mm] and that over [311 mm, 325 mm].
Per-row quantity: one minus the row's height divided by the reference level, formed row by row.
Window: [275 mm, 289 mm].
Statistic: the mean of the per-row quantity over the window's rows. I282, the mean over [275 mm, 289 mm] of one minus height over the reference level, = 0.057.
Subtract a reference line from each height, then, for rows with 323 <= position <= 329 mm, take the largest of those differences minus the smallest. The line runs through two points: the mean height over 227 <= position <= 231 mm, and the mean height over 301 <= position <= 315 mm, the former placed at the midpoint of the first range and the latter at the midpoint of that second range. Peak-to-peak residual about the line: 0.064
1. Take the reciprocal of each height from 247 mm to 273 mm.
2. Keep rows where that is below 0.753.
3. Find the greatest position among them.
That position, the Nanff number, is 268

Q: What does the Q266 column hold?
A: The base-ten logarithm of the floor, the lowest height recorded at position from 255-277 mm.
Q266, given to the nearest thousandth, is 0.086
